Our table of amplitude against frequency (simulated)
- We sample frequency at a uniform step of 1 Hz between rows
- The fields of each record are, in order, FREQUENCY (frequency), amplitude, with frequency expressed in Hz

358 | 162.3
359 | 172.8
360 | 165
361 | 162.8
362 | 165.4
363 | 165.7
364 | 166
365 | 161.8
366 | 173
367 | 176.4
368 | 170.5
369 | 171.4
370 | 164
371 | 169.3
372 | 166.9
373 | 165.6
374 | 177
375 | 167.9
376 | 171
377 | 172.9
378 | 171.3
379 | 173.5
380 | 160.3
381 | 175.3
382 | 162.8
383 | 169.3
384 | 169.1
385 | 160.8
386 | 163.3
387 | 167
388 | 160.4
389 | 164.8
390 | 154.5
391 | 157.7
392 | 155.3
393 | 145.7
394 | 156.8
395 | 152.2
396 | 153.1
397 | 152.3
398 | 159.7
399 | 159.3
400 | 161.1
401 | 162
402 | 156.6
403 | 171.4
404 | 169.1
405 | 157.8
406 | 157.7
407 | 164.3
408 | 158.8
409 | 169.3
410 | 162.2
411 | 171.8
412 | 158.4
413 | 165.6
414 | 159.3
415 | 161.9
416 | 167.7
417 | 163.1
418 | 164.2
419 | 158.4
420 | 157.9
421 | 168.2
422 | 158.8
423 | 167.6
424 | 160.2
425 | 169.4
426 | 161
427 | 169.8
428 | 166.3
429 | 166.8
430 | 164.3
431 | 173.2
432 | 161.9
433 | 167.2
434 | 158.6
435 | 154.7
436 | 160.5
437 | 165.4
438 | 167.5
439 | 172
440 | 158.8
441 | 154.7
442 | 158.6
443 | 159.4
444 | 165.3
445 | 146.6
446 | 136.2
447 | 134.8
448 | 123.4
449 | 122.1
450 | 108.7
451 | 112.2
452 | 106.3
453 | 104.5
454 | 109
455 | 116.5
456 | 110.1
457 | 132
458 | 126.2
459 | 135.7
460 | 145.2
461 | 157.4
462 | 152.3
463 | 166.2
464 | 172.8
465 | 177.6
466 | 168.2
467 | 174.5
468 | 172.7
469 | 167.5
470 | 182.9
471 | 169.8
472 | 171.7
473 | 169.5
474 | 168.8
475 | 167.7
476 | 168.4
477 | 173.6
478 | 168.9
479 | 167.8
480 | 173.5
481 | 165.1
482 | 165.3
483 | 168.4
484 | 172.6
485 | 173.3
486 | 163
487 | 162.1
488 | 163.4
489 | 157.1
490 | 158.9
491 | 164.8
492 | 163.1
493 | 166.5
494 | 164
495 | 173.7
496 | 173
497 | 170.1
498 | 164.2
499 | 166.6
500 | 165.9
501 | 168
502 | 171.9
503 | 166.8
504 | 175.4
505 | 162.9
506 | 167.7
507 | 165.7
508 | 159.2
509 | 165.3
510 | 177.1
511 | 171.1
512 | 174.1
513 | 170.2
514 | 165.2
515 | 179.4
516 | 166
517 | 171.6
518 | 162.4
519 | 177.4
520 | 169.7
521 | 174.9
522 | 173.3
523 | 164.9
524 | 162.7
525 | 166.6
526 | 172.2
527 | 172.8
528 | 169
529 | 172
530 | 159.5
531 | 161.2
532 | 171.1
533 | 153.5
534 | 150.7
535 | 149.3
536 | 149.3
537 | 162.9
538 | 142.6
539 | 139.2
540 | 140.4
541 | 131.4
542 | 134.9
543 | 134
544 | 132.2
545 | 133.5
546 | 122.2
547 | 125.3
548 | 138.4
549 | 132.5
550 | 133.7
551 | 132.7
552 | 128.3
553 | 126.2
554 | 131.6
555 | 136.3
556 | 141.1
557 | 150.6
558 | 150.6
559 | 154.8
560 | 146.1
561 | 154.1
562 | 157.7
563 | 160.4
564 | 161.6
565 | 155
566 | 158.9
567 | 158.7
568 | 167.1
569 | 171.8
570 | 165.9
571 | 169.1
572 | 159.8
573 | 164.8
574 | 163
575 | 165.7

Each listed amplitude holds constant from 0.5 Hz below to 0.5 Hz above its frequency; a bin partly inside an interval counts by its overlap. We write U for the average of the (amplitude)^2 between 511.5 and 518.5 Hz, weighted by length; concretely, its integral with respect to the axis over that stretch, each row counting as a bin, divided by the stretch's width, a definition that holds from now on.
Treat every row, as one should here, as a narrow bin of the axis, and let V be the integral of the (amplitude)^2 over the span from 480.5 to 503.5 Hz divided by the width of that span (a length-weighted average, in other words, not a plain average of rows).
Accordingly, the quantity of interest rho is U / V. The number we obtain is 1.04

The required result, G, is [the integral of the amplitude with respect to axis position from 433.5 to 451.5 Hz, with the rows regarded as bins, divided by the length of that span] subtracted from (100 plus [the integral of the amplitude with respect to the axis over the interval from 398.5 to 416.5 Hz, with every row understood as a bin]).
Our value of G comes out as 2887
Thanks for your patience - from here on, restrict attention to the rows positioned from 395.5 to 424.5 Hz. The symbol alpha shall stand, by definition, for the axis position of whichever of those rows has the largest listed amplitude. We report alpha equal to 411 Hz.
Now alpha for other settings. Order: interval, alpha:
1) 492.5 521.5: 515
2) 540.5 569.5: 569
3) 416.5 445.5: 431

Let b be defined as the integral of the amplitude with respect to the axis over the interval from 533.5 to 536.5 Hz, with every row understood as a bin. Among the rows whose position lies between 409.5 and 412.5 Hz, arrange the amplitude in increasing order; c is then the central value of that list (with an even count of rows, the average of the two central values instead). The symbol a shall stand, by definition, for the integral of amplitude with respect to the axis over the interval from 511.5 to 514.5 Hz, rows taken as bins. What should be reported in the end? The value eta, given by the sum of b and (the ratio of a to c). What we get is 452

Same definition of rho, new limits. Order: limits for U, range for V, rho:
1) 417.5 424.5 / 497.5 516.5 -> 0.93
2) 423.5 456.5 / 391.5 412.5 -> 0.87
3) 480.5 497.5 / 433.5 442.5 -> 1.06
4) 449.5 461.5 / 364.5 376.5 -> 0.53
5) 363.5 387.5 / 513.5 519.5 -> 0.98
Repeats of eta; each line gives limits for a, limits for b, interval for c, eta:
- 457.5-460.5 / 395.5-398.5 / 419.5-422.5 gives 468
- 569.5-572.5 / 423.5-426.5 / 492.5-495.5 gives 494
